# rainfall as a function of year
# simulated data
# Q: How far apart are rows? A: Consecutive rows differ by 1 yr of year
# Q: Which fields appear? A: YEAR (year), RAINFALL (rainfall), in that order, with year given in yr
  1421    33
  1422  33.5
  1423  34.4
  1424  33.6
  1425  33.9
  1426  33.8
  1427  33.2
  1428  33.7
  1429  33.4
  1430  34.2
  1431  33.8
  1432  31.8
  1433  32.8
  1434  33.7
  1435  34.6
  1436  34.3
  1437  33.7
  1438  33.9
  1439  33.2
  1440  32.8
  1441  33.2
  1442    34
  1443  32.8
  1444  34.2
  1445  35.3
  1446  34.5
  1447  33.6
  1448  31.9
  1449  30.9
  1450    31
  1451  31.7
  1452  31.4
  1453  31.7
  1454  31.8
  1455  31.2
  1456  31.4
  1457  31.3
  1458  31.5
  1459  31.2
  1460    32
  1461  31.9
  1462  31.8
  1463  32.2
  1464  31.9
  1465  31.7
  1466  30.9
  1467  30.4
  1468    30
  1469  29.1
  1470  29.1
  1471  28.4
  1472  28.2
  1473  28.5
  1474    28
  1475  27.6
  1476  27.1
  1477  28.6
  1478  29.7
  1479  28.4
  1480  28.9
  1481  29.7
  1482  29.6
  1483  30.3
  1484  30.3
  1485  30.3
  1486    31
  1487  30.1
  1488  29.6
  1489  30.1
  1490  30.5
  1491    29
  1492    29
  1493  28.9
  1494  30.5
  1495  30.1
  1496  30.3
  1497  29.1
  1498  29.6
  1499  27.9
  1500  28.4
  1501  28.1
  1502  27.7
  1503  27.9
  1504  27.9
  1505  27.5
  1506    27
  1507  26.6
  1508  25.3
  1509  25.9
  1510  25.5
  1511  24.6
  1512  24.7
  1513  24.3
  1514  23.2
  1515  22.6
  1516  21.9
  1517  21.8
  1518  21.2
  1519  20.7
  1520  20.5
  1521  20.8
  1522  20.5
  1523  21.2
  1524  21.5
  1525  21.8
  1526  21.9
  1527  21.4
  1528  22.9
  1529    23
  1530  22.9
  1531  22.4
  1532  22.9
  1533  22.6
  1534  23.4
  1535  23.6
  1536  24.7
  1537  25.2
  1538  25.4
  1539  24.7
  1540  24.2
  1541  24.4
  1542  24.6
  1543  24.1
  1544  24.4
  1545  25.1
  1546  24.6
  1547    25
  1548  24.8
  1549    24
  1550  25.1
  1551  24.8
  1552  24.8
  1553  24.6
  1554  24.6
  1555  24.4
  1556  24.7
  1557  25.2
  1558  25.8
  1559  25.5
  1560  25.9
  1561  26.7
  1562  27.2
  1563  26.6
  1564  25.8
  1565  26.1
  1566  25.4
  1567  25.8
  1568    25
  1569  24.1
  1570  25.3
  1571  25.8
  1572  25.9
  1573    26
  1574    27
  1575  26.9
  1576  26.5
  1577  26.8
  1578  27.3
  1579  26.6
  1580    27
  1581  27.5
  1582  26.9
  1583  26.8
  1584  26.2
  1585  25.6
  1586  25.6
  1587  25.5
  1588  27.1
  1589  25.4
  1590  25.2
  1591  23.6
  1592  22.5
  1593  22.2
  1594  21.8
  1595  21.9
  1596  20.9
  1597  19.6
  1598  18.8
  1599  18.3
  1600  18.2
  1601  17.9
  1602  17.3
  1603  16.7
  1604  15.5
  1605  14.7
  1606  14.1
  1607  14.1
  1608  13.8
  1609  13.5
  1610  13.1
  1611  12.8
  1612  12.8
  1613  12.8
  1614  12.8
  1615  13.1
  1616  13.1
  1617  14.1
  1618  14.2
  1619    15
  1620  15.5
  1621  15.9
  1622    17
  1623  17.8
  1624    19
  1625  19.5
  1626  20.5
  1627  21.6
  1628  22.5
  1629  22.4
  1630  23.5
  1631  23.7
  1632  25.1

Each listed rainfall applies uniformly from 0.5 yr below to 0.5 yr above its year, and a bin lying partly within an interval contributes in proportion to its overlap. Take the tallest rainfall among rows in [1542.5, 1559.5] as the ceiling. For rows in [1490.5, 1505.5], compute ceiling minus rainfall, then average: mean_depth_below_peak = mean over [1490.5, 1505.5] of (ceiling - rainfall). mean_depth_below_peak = -3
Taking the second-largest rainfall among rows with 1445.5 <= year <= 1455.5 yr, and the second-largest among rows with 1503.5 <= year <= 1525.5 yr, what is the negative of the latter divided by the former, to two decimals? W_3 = -0.82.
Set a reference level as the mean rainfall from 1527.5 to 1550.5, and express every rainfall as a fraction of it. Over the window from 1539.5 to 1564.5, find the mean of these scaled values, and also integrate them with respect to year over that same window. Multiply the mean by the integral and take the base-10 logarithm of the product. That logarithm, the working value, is 1.4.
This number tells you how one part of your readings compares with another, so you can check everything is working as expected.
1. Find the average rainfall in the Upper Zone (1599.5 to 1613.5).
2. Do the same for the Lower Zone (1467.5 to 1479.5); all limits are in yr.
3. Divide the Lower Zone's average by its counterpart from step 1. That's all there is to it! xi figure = 1.9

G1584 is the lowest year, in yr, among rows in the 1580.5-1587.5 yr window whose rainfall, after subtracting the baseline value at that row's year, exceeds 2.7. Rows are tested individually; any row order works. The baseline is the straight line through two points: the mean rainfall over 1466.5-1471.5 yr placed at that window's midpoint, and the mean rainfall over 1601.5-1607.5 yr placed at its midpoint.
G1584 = 1581 yr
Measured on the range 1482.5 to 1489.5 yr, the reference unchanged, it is 1486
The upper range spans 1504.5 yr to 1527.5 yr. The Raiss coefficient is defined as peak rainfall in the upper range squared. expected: 756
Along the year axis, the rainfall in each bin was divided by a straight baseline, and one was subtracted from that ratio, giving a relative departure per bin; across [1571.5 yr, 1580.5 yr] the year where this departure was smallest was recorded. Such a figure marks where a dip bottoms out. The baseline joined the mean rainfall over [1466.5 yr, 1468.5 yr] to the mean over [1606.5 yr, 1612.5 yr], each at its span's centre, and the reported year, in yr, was 1572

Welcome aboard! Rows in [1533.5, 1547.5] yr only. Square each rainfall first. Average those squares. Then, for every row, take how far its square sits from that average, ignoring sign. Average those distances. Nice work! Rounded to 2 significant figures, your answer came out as 21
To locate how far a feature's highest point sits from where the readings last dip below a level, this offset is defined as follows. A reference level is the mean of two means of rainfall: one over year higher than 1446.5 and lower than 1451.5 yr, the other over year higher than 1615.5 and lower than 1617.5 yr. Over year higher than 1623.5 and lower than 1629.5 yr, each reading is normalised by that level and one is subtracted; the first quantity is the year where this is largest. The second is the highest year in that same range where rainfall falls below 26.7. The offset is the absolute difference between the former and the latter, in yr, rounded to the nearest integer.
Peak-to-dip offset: 1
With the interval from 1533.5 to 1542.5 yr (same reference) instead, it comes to 4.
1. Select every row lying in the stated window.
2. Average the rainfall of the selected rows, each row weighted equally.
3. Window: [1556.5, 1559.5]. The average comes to 25.5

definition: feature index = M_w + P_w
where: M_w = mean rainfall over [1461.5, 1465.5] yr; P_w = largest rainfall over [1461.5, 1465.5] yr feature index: 64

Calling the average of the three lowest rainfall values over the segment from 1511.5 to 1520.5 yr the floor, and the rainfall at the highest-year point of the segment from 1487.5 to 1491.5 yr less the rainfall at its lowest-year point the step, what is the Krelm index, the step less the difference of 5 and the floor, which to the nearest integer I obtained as 15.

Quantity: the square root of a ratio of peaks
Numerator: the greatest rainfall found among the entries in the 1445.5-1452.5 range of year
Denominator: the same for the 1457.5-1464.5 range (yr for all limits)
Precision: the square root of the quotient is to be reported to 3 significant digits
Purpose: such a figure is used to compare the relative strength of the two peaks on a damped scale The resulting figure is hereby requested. 1.04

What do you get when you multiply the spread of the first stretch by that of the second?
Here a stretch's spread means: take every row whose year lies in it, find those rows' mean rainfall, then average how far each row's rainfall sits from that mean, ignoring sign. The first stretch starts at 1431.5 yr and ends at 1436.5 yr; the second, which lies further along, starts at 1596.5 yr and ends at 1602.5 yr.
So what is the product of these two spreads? 0.5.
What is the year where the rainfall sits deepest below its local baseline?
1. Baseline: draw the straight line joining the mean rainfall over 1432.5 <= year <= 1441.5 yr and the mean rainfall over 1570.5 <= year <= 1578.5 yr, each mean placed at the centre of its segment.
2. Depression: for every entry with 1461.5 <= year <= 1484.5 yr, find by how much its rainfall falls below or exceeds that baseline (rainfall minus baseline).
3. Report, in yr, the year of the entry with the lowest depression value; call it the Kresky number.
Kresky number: 1476 yr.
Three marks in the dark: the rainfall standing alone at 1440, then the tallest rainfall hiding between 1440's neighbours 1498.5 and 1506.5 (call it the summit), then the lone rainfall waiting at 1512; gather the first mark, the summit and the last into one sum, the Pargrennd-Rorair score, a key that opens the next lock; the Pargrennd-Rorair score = 86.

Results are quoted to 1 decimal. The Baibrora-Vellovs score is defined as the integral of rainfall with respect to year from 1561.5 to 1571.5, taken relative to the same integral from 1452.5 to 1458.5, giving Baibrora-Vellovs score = 1.4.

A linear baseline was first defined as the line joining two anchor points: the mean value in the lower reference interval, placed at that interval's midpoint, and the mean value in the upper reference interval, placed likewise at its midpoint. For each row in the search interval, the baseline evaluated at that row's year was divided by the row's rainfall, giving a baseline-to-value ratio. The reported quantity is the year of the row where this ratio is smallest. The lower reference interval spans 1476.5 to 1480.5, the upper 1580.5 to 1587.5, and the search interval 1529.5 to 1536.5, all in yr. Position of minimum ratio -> 1536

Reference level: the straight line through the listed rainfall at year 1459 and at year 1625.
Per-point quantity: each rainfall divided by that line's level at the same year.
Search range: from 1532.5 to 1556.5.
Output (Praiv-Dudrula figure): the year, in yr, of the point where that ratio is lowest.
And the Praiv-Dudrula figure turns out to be 1533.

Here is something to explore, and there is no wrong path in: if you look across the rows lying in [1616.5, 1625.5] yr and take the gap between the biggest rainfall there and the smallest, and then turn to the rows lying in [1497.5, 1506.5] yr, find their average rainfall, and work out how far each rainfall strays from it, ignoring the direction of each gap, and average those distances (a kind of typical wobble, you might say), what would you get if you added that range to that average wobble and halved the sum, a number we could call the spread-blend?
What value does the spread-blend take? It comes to 2.93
